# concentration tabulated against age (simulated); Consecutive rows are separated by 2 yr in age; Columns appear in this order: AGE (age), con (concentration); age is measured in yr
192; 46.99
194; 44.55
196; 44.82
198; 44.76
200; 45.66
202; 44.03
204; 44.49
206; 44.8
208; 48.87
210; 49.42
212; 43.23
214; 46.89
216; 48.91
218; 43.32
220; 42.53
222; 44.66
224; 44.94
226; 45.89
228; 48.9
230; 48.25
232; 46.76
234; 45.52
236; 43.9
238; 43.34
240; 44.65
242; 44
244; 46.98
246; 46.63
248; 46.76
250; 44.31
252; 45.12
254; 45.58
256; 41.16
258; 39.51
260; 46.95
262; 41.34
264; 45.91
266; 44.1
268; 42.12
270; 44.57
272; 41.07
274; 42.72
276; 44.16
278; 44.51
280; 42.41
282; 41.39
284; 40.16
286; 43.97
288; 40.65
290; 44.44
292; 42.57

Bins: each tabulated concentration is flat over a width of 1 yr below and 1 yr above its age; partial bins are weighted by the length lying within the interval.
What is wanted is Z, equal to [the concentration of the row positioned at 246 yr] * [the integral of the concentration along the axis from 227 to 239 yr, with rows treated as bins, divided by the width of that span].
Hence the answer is 2150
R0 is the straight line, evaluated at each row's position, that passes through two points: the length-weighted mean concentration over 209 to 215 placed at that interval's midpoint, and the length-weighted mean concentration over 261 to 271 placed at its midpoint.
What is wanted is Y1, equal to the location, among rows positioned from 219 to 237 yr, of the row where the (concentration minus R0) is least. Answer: 220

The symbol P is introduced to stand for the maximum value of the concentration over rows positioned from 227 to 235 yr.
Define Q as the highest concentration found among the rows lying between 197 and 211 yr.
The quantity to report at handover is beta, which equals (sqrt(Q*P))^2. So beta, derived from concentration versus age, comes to 2417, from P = 48.9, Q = 49.42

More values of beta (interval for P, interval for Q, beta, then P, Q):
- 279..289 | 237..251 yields 2066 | 43.97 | 46.98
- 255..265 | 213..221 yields 2296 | 46.95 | 48.91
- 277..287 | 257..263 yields 2090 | 44.51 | 46.95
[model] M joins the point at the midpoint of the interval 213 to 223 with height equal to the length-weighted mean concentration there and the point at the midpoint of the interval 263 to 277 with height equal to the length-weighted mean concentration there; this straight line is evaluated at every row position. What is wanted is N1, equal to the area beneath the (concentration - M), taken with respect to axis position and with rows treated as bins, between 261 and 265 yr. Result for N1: -1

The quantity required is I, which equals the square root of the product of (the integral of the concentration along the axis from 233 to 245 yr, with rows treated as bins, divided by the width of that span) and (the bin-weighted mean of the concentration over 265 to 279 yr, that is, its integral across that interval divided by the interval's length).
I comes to 44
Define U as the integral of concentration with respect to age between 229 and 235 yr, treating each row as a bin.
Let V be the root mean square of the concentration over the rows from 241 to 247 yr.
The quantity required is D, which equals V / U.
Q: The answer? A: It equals 0.163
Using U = 281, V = 45.9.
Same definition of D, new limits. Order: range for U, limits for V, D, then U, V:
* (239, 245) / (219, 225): 0.162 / 271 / 44.1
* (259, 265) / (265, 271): 0.162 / 268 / 43.6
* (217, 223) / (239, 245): 0.173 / 261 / 45.2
